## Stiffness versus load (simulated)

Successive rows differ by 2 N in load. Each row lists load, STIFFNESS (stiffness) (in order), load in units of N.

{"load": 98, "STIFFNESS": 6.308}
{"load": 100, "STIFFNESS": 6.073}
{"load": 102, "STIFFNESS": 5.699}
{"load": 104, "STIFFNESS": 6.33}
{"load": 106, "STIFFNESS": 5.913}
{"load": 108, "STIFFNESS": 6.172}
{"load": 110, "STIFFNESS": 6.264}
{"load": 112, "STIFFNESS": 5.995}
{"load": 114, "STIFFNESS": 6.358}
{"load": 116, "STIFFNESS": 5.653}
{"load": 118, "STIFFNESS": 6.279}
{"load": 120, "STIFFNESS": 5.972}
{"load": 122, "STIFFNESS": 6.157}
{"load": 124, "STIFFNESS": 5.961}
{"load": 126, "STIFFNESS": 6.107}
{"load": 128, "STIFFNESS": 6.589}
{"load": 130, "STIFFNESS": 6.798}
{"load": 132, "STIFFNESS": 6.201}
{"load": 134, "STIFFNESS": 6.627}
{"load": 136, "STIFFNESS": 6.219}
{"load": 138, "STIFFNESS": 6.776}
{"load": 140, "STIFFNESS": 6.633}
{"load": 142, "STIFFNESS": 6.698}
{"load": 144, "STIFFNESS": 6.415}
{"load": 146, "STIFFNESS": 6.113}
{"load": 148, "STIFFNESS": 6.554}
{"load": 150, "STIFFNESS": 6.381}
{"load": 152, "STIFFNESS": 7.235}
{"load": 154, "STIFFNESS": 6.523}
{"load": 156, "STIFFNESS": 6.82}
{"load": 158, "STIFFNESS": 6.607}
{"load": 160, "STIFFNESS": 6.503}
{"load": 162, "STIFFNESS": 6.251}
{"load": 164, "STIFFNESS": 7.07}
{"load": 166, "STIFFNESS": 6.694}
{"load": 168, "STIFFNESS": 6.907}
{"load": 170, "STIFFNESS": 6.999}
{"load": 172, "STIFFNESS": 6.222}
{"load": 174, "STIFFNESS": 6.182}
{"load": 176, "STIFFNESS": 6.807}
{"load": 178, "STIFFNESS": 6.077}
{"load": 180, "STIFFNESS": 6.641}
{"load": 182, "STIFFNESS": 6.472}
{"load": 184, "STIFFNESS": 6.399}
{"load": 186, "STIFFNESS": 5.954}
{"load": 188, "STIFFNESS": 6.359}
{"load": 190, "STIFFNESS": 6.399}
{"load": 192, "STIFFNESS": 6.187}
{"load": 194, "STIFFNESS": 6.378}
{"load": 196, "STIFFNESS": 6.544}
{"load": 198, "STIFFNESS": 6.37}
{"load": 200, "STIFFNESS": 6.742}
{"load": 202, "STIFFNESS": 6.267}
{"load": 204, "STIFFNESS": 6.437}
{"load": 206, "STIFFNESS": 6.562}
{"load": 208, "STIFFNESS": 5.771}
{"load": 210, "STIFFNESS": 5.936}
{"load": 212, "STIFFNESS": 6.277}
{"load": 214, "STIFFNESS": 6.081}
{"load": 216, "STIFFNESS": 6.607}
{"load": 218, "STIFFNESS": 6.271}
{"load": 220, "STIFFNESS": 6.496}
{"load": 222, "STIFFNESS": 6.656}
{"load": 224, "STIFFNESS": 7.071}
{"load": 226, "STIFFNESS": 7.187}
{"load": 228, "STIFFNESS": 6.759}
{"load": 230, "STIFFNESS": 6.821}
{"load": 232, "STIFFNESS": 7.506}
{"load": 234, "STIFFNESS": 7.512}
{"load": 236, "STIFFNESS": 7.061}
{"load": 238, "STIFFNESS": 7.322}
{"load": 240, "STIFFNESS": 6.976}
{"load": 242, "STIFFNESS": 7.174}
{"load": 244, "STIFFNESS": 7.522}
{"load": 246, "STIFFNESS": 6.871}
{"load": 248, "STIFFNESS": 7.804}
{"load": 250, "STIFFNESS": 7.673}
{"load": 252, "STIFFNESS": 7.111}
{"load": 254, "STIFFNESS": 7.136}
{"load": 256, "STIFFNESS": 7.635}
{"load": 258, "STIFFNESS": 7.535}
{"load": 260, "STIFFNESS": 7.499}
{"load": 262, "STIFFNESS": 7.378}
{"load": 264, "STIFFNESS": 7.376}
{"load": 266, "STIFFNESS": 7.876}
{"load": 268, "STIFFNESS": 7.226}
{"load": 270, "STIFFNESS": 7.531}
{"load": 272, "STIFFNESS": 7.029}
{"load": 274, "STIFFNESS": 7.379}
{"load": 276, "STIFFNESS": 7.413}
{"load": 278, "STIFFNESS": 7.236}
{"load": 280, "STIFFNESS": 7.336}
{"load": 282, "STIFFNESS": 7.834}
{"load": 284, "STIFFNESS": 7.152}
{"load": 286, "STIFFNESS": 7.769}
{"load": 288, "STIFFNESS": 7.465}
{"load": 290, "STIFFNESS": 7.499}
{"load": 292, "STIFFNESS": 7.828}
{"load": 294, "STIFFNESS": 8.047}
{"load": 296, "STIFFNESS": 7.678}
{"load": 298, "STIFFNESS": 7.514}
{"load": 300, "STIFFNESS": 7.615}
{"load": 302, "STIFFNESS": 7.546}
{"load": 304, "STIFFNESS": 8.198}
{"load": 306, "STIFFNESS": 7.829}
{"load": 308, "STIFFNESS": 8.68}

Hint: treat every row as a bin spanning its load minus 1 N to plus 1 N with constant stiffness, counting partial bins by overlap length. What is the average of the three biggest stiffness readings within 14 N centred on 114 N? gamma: 6.30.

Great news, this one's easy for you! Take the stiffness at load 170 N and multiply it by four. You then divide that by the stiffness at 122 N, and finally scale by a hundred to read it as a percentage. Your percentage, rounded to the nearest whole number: 455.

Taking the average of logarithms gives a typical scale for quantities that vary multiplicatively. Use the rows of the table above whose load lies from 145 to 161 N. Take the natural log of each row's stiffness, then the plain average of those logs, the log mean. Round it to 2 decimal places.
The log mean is 1.88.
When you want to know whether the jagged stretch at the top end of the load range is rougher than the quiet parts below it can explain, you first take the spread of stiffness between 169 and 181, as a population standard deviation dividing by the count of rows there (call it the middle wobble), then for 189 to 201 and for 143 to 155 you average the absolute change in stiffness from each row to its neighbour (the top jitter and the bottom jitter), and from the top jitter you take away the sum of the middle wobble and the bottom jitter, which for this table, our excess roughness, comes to -0.62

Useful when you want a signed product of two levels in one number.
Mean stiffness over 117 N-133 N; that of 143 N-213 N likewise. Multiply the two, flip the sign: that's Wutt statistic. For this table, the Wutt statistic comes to -40.4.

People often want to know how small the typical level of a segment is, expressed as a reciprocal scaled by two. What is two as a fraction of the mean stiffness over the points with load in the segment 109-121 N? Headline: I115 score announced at 0.329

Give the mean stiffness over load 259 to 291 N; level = 7.44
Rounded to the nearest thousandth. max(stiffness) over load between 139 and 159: 7.235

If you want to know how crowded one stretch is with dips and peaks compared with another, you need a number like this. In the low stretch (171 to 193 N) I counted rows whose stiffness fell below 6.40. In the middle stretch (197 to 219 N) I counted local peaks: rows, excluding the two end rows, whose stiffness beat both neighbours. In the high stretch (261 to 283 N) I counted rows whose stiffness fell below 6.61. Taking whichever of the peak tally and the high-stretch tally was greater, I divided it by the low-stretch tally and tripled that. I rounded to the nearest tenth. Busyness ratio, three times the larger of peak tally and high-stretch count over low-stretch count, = 1.5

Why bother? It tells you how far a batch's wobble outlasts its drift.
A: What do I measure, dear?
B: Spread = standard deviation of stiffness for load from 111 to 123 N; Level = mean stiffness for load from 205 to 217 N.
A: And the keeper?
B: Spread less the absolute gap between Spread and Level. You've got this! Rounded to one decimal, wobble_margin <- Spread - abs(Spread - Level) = -5.7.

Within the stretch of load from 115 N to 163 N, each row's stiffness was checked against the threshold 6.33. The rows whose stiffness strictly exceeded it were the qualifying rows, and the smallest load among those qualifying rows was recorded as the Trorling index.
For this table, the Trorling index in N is 128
